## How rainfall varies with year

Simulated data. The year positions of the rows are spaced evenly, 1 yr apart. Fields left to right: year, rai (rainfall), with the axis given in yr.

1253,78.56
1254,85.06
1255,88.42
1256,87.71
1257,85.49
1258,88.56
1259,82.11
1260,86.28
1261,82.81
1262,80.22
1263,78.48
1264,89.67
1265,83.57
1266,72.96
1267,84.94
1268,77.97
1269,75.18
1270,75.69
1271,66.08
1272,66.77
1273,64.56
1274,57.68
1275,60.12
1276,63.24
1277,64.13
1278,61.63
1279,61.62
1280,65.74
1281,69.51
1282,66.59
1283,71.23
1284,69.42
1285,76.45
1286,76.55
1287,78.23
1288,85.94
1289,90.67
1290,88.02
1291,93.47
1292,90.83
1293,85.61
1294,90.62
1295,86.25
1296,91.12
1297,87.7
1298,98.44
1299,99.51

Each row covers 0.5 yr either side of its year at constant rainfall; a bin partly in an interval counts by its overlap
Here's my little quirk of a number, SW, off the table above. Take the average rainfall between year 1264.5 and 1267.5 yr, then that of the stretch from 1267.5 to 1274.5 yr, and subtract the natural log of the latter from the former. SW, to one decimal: 76.3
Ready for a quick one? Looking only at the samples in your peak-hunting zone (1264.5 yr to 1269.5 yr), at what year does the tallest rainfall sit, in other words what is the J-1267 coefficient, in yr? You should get 1267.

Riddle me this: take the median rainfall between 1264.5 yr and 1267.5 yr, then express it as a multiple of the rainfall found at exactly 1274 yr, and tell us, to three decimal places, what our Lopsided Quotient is 1.449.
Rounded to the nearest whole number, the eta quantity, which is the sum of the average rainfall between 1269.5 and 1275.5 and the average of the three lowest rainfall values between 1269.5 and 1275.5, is 126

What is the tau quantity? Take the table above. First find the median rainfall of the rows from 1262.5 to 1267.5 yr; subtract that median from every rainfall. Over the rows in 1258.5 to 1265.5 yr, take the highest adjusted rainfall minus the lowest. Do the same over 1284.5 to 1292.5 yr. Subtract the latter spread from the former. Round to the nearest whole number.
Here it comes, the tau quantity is -6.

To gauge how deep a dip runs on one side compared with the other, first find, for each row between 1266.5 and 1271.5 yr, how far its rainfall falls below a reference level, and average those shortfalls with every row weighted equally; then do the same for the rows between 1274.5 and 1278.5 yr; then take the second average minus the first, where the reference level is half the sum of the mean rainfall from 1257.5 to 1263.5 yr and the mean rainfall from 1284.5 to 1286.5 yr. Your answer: 13.7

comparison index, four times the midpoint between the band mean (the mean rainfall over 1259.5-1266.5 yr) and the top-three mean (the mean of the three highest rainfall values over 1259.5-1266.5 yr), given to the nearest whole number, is 337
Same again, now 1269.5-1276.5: 269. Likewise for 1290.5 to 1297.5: 362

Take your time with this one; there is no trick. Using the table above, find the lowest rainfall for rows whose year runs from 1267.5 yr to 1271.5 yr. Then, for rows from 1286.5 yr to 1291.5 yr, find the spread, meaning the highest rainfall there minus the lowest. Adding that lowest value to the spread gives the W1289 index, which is 81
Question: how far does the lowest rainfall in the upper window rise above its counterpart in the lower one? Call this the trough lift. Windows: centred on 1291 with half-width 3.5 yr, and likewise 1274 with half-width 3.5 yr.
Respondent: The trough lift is 28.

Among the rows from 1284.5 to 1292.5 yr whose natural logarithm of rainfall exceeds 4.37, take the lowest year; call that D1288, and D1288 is 1288 yr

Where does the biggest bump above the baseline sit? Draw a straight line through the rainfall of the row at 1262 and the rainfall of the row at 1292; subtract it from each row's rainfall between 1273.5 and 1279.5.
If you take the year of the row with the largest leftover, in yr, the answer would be 1277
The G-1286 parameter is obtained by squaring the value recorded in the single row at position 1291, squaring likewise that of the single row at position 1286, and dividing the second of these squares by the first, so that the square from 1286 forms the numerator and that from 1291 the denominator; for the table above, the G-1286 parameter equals 0.7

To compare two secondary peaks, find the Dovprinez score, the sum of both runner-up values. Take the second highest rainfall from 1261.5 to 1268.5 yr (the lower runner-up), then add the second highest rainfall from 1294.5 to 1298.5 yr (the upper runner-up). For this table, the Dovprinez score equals 176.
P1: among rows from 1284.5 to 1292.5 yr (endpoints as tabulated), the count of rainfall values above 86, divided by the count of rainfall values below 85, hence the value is 1.3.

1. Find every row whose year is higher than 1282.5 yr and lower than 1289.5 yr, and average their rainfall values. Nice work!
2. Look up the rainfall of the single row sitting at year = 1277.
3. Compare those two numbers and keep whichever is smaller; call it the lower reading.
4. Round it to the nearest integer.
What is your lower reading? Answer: 64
